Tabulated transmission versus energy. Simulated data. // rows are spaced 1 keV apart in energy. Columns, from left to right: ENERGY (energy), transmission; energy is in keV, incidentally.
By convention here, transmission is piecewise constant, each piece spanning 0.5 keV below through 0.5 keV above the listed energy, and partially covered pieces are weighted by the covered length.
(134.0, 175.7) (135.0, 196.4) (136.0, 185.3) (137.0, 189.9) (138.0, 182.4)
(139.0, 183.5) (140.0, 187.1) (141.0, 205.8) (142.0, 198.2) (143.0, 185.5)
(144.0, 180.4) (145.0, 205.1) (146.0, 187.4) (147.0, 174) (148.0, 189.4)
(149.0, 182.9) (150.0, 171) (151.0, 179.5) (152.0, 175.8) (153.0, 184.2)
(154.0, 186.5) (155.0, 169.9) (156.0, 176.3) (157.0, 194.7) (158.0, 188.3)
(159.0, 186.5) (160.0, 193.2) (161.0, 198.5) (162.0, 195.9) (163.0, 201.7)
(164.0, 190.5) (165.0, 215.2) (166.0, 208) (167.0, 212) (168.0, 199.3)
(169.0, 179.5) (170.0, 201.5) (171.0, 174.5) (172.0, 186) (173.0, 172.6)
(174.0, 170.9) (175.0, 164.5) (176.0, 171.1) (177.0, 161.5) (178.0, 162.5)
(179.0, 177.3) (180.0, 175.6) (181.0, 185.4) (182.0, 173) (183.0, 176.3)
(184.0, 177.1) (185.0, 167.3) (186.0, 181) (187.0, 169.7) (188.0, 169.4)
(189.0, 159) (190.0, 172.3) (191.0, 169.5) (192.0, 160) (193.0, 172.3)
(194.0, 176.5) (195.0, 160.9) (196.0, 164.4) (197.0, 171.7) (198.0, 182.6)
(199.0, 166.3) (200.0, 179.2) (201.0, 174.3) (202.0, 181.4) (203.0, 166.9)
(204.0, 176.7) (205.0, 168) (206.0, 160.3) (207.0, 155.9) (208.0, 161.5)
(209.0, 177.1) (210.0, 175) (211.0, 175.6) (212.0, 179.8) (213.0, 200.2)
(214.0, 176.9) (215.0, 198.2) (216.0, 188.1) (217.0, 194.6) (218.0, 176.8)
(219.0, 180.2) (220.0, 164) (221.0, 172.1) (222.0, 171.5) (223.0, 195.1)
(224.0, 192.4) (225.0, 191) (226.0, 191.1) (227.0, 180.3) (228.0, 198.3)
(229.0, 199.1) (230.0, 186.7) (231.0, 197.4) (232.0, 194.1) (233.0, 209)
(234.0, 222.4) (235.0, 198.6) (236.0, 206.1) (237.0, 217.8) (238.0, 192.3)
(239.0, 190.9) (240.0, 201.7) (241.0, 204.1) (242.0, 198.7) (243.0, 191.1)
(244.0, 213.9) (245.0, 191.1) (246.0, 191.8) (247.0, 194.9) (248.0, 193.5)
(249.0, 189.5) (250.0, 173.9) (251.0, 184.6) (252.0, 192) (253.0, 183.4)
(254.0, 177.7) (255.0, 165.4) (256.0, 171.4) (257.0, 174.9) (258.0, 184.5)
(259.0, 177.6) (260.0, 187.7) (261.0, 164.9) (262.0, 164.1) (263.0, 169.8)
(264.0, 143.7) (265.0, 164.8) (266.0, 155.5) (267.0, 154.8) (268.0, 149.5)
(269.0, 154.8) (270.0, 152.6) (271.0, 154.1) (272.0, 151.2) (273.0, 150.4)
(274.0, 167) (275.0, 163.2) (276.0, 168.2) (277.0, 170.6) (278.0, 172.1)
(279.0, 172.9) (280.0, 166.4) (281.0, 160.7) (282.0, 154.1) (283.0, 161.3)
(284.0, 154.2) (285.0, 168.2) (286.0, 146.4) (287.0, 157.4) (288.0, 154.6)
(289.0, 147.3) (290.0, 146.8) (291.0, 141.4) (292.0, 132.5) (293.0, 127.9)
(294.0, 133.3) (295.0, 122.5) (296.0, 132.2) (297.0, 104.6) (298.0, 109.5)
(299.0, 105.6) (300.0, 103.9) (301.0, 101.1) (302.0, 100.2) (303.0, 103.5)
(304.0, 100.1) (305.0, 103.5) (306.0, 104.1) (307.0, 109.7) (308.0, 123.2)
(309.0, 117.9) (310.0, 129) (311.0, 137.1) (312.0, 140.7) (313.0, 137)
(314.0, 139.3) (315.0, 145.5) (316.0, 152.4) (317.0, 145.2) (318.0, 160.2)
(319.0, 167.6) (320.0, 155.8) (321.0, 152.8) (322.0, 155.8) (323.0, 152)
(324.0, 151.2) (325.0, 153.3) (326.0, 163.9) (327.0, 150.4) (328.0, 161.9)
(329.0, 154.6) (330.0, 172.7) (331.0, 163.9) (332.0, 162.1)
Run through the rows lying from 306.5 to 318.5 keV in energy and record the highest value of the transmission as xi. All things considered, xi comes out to 160.2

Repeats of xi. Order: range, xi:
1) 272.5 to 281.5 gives 172.9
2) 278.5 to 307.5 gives 172.9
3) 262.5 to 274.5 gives 169.8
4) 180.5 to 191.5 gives 185.4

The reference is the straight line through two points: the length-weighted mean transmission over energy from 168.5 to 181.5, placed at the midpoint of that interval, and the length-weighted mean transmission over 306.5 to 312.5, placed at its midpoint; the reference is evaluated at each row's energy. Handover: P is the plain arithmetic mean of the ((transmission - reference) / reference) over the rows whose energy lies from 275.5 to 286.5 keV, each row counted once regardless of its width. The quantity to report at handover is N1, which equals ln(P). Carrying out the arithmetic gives -1.6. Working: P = 0.19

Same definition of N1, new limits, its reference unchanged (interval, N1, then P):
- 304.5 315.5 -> -6.8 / 0.00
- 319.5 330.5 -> -1.2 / 0.30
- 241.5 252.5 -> -1.2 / 0.29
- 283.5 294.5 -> -2.4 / 0.09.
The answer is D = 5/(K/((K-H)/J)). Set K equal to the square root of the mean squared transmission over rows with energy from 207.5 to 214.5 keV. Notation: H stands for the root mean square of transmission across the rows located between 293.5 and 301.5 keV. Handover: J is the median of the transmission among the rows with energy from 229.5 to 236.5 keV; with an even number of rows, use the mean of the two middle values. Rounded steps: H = 115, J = 199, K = 178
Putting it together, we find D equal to 0.0090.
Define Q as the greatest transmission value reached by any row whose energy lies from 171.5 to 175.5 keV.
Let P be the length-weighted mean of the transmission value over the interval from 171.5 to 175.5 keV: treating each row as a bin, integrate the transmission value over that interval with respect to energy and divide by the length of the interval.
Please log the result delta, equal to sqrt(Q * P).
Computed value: 180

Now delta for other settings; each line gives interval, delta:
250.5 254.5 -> 188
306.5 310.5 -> 124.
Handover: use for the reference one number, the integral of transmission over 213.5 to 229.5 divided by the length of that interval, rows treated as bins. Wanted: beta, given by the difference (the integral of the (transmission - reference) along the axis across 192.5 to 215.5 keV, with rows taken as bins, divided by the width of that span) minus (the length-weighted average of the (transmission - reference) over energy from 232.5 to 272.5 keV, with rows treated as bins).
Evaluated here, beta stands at -8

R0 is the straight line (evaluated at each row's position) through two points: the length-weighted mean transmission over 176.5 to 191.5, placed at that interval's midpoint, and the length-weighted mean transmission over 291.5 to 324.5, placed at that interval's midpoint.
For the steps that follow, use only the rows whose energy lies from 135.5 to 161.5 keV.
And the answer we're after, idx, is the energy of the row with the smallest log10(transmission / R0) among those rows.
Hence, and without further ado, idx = 150.0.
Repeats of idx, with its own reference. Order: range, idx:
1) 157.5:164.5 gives 159.0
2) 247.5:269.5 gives 264.0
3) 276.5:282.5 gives 282.0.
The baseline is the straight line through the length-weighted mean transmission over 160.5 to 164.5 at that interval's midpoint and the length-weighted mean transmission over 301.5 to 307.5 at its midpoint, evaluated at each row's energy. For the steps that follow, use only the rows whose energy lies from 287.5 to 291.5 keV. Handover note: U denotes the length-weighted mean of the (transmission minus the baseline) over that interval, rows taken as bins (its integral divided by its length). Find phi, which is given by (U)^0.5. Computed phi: 5.8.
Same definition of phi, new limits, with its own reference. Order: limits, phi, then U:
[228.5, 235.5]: 7.1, 50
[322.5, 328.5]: 8.1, 66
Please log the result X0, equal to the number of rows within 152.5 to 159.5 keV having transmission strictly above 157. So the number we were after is 7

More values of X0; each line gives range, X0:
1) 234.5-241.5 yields 7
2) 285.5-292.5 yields 1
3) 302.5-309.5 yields 0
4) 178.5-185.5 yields 7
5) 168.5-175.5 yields 7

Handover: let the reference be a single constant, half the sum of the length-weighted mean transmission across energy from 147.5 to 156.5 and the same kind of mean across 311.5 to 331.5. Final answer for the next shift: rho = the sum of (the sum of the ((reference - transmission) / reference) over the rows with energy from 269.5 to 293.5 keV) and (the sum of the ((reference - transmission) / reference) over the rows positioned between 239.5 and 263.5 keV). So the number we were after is -1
